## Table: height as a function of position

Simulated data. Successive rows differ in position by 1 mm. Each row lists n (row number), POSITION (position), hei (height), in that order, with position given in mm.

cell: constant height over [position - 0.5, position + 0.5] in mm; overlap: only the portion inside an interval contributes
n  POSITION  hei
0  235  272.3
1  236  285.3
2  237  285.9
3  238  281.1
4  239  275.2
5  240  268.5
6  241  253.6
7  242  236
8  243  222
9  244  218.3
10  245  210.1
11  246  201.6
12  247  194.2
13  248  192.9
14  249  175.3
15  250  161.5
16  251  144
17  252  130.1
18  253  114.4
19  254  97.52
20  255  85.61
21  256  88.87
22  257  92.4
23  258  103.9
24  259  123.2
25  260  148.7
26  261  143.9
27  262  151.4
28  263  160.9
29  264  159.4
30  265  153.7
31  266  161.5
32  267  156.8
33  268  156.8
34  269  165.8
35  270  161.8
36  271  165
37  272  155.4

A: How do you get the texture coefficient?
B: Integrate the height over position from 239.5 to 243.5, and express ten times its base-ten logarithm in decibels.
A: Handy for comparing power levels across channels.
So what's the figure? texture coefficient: 29.9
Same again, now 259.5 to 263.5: 27.8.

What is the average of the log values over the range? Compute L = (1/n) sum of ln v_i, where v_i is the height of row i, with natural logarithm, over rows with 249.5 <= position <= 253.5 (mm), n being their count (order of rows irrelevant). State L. 4.9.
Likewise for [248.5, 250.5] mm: 5.1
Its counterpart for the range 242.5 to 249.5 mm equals 5.3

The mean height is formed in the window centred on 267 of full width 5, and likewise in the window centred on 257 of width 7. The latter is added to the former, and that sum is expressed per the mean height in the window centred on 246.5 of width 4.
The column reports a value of 1.33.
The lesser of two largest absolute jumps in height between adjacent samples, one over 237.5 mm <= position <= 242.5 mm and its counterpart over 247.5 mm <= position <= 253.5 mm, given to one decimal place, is 17.6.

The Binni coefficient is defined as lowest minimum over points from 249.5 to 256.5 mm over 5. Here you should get 17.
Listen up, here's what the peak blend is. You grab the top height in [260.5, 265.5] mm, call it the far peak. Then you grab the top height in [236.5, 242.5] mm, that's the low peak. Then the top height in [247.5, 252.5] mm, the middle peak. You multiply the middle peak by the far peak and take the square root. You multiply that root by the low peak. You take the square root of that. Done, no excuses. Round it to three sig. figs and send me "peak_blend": 224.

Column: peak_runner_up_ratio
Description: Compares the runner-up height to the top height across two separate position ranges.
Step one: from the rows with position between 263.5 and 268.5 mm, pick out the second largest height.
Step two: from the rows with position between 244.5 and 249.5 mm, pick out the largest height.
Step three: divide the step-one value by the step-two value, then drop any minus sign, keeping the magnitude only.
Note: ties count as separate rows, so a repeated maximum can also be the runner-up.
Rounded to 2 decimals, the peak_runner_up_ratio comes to 0.76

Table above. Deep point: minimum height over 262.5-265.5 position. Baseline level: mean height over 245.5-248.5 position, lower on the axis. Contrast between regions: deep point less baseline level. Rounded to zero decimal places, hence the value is -43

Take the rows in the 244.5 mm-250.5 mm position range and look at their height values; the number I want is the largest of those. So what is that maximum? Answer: 210.1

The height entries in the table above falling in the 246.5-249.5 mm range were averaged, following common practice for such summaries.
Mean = 187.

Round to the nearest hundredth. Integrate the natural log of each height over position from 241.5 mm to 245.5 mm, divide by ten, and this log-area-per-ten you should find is 2.16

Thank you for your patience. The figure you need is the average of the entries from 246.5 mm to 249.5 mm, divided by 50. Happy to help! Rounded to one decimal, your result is 3.7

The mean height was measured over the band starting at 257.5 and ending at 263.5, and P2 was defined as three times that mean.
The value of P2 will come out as 416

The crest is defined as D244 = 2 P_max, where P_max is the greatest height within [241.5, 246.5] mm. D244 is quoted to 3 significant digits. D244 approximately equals 472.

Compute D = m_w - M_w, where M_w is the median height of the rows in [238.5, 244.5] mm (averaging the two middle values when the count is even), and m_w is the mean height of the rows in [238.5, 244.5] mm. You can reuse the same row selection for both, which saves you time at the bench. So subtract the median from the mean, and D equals 1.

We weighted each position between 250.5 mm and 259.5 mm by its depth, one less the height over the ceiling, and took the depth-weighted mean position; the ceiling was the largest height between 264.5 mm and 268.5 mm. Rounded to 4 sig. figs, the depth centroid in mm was 255.5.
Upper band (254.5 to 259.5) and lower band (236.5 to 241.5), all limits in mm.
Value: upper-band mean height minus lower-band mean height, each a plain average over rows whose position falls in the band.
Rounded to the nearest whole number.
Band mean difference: -174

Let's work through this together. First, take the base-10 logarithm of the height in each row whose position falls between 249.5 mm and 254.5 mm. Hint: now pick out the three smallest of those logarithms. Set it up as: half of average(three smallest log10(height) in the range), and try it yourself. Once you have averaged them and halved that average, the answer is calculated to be 1.03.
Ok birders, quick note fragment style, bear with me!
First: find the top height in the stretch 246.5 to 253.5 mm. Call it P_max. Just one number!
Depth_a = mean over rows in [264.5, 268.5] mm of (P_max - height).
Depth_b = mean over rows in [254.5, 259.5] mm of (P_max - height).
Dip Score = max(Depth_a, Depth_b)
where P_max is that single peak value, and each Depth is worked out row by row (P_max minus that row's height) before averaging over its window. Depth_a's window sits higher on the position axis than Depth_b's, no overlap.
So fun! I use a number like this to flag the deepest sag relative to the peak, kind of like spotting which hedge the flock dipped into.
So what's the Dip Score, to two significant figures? 95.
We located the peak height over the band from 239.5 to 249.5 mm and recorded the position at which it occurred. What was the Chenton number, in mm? 240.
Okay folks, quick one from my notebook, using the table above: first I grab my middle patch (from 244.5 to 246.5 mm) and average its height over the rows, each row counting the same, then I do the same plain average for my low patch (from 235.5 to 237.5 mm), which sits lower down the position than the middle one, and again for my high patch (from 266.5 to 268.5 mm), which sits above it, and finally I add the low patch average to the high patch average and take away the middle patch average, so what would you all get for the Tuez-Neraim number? 237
